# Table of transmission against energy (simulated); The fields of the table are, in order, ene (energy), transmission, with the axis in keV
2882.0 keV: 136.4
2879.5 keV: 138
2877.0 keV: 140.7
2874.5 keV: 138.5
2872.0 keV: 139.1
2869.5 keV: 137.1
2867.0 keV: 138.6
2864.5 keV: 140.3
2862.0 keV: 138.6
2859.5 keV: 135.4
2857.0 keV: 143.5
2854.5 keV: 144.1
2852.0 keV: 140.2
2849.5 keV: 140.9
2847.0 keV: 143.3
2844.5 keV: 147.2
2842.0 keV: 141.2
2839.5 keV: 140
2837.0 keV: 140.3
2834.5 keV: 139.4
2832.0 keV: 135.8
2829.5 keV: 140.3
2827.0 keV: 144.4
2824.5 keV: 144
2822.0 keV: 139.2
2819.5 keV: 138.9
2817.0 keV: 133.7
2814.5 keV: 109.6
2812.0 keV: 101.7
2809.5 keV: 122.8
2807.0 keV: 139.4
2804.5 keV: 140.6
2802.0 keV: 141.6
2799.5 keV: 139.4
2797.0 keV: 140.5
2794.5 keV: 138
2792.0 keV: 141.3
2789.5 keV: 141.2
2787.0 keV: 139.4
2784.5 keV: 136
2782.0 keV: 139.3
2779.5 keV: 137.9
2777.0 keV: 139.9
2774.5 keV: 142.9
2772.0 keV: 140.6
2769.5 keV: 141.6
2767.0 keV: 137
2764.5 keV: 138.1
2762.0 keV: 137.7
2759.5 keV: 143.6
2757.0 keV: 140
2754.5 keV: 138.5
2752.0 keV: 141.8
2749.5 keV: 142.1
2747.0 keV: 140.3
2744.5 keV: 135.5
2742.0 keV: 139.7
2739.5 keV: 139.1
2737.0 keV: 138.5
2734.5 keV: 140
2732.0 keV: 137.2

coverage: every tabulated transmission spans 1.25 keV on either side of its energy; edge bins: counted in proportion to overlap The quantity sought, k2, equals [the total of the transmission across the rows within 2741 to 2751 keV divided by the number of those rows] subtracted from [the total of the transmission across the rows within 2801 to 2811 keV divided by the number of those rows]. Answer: -3.3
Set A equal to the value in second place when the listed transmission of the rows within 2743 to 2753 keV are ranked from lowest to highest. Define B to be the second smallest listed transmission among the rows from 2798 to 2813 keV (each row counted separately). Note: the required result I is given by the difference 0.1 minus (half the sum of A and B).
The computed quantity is -131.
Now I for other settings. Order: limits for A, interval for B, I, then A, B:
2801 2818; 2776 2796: -124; 109.6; 137.9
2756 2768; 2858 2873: -137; 137.7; 137.1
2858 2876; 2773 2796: -137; 137.1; 137.9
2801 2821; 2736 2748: -124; 109.6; 138.5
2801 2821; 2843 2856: -125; 109.6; 140.9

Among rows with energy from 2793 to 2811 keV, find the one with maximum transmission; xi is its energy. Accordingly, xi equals 2802.0 keV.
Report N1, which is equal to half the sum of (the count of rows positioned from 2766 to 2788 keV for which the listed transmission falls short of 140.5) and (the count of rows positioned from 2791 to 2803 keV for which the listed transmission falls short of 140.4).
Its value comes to 4.0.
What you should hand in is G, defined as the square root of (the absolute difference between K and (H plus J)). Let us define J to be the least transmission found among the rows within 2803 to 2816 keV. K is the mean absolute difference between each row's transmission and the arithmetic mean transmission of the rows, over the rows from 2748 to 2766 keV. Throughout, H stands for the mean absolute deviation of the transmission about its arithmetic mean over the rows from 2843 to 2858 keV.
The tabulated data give 10.08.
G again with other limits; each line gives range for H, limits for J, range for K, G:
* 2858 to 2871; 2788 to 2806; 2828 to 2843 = 11.75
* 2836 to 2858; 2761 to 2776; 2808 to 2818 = 11.30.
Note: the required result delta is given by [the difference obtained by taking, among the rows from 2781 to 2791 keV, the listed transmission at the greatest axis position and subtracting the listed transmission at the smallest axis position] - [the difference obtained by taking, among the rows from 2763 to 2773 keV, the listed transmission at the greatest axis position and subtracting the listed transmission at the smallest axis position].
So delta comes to -1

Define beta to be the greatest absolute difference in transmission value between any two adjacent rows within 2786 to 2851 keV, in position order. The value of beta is 24.1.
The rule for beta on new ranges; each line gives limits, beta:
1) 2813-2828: 24.1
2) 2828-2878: 8.1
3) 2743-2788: 5.9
